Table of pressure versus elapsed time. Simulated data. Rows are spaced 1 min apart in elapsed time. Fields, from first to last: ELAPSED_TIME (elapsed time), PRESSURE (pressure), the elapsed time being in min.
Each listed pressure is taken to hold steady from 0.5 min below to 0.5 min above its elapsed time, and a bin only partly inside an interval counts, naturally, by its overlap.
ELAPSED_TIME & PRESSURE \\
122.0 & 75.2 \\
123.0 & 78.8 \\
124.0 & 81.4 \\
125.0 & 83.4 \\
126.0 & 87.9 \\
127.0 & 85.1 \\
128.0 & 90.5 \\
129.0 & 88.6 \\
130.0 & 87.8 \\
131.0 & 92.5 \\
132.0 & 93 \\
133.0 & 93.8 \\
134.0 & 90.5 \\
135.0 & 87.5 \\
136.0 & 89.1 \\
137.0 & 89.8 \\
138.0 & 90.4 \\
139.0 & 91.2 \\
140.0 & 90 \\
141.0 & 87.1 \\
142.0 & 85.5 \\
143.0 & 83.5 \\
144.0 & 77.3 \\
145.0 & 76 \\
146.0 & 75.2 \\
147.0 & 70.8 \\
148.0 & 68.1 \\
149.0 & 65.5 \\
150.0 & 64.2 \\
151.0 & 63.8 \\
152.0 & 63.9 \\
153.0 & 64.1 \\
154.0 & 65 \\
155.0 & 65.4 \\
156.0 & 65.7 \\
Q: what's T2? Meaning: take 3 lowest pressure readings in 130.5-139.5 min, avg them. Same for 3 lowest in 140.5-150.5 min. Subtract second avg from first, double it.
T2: 46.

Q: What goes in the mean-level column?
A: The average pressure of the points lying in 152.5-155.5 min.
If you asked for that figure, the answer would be 65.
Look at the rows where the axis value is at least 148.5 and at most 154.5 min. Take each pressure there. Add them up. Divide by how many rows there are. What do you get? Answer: 64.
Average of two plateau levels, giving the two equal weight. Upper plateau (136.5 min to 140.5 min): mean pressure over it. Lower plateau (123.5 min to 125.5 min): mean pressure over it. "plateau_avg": 86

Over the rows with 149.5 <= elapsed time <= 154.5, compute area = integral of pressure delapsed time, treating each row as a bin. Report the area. 321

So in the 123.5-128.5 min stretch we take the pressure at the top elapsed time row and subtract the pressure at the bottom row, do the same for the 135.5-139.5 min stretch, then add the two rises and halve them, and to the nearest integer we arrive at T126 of 6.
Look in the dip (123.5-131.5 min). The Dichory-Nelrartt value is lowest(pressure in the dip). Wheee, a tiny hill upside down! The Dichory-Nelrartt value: 81.4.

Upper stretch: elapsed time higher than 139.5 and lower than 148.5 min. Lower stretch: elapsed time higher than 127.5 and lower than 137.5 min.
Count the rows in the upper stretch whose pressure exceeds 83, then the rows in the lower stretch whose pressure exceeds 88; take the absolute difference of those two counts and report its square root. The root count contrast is 2.0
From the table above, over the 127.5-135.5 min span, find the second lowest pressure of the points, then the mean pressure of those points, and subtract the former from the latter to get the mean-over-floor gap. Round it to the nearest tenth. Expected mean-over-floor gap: 2.7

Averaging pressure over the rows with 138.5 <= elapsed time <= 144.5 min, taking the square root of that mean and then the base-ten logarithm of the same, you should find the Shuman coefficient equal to 0.967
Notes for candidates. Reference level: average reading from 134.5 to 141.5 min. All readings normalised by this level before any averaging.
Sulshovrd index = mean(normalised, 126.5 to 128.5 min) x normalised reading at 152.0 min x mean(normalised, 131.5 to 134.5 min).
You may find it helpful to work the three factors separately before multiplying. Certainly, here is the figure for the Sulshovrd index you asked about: 0.728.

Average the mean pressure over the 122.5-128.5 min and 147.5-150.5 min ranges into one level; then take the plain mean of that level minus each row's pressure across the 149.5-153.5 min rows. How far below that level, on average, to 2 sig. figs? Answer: 11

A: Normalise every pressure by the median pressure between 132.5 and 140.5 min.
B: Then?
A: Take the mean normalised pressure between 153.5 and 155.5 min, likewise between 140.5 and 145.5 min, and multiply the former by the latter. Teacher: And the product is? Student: 0.66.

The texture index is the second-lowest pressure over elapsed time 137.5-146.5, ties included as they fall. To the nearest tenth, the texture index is 76.0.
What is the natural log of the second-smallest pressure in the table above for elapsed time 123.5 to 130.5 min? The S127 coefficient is 4.42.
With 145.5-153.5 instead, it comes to 4.16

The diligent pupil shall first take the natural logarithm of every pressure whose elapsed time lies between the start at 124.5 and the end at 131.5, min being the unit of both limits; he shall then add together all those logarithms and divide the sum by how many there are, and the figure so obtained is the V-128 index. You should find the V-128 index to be 4.48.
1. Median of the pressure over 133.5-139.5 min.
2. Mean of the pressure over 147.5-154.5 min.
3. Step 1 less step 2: 25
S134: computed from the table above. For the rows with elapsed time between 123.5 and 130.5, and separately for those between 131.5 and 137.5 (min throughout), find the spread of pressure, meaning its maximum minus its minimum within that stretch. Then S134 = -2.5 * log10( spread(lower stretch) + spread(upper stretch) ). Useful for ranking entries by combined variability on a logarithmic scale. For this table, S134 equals -2.97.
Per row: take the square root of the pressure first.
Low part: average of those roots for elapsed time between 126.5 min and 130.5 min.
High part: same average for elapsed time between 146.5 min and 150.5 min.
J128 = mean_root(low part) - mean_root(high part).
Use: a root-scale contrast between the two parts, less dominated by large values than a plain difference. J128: 1.19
